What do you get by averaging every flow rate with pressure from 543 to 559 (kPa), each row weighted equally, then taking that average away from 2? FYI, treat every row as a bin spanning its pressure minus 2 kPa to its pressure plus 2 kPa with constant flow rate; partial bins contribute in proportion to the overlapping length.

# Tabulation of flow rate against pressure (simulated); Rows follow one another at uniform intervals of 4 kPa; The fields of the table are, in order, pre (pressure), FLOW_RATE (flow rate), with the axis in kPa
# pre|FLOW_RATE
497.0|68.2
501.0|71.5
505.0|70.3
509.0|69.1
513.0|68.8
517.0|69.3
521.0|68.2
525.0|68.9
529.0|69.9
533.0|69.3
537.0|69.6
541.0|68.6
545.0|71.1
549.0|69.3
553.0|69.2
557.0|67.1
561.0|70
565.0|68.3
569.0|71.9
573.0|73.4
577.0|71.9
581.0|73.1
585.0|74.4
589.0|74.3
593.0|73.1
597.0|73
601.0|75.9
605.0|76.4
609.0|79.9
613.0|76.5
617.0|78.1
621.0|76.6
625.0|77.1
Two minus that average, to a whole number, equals -67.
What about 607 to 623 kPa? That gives -76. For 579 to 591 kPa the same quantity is -72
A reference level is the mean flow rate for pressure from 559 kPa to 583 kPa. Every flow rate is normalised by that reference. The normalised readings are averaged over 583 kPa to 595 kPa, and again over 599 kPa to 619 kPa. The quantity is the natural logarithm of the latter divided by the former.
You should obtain 0.05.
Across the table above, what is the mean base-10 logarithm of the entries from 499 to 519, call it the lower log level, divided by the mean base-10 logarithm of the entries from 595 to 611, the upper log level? 0.980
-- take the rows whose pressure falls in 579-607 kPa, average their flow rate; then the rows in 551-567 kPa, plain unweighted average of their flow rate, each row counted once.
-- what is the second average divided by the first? 0.92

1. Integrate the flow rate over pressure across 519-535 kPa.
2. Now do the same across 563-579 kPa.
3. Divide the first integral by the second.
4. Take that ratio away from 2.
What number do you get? 1.03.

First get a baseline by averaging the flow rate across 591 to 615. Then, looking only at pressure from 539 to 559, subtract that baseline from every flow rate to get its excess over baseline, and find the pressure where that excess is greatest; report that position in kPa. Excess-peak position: 545.0 kPa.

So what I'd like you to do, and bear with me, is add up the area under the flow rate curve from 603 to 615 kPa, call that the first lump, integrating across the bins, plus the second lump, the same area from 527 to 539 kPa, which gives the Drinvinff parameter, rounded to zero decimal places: 1766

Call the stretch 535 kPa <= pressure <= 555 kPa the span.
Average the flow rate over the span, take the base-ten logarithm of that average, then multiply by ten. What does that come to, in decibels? 18.4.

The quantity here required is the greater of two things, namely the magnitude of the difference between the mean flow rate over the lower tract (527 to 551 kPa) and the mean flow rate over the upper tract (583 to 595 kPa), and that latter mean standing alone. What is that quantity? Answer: 73.9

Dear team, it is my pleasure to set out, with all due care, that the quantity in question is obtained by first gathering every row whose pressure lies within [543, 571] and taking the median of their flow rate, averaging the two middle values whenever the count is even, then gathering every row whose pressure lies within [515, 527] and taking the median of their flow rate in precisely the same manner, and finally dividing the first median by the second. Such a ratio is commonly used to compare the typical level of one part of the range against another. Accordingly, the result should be 1.01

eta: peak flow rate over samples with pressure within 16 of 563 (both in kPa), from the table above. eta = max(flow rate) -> 73.4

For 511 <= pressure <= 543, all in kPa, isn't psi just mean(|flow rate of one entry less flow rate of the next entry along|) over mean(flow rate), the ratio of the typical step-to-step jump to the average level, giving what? 0.011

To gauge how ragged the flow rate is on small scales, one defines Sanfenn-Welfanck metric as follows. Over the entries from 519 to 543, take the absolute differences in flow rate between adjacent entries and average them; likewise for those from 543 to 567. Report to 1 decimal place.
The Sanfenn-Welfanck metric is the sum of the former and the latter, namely 2.4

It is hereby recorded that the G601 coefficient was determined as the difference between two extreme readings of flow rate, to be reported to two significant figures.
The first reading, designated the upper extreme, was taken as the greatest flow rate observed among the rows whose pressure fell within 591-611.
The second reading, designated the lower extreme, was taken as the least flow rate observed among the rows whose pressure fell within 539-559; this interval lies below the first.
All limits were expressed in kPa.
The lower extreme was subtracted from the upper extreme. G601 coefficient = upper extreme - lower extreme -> 13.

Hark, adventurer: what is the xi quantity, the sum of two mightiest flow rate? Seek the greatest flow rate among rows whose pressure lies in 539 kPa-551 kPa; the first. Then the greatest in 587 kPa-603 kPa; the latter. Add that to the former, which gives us 147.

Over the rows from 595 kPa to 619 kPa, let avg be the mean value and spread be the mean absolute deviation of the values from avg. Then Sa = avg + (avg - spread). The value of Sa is 152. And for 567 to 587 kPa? 145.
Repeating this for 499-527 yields 138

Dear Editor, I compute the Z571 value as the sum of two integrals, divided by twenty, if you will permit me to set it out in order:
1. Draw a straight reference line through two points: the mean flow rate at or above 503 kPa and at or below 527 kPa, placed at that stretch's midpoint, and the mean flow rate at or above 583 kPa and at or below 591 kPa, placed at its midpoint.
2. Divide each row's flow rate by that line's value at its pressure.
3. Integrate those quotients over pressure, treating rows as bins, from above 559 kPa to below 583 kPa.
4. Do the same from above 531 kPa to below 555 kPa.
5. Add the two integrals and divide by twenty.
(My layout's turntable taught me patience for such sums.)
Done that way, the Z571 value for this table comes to 2.34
